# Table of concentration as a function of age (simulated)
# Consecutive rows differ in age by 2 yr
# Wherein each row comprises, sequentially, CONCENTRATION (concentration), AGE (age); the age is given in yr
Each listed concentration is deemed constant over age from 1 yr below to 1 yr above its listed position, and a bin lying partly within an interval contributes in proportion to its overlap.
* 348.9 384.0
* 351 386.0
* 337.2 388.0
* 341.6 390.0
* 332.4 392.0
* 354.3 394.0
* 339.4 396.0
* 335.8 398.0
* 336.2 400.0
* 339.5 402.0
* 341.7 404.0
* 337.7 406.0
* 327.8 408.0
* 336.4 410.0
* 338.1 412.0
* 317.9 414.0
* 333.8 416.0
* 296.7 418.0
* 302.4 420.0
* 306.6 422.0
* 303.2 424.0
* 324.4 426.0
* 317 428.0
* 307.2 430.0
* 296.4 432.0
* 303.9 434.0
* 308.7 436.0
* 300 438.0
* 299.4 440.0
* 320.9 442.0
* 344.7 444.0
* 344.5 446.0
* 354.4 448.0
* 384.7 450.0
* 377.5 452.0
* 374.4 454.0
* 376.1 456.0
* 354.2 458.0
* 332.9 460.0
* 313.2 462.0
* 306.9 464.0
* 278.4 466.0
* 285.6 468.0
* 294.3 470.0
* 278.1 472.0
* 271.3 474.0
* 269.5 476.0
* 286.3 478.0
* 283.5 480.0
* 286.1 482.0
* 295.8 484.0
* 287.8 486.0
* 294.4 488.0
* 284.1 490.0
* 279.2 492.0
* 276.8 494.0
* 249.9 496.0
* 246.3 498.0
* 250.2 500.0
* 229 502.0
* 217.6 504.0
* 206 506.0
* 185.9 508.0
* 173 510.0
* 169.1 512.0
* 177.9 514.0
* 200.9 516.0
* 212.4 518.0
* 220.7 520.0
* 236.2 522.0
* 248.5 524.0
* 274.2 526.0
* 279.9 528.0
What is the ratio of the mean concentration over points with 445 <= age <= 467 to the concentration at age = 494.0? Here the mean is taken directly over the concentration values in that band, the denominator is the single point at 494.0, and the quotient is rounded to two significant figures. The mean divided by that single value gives 1.2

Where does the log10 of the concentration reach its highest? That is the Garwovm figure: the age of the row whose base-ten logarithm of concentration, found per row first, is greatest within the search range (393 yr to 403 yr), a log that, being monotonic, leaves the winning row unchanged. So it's 394.0 yr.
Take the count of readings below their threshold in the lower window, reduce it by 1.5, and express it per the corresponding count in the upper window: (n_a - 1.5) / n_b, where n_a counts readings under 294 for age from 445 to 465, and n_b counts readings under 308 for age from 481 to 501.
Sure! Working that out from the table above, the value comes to -0.15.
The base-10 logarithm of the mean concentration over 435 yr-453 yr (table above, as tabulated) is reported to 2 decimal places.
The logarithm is 2.53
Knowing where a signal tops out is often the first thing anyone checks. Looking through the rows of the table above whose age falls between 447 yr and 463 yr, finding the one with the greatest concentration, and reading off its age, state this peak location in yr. 450.0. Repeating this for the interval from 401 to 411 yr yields 404.0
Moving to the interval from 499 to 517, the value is 500.0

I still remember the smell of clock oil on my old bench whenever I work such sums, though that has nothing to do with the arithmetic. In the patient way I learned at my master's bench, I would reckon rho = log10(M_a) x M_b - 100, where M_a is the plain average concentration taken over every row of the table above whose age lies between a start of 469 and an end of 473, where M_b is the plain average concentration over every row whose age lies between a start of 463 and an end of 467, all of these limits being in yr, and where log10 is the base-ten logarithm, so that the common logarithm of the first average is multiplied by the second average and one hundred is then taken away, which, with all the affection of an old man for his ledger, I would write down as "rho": 619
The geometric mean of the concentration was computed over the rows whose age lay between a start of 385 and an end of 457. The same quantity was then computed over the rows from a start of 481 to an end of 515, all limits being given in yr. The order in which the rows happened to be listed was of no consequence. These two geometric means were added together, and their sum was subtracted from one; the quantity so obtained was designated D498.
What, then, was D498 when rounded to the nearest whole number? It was -567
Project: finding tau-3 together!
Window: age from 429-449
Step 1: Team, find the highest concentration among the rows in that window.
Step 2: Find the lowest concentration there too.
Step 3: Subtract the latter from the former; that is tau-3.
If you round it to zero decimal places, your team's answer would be 58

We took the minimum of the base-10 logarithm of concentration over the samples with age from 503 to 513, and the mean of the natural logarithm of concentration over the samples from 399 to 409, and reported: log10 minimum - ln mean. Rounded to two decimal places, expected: -3.59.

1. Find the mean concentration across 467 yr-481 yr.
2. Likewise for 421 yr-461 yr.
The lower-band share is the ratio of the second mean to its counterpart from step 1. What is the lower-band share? 1.18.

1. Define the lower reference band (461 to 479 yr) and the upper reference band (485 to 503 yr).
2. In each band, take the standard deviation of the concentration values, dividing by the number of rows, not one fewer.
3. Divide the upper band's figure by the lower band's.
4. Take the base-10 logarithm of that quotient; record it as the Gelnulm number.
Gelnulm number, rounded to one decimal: 0.2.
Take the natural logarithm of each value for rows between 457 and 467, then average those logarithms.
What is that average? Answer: 5.76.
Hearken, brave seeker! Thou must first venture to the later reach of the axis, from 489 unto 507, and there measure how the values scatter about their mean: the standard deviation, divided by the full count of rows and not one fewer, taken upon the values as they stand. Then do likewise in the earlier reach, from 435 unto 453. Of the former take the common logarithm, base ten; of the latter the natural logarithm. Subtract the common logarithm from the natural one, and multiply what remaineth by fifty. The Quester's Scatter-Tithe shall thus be 99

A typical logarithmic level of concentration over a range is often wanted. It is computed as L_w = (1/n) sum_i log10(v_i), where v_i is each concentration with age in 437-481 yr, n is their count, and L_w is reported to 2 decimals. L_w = 2.50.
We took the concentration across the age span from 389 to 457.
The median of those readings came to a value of 335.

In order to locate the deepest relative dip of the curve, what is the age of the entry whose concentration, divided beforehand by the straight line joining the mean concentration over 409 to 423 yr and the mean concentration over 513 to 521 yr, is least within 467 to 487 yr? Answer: 474.0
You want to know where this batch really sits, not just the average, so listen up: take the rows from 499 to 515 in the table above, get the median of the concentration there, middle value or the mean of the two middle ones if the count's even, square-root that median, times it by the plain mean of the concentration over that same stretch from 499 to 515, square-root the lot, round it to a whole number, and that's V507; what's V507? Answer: 53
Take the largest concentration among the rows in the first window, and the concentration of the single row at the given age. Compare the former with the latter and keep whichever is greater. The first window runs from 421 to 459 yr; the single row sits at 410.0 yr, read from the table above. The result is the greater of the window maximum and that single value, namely 385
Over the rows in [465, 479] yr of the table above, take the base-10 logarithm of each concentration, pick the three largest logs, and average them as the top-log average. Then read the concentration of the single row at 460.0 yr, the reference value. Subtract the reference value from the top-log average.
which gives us -330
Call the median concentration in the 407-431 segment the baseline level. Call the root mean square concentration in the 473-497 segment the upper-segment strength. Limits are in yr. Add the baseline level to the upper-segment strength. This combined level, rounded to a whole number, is 598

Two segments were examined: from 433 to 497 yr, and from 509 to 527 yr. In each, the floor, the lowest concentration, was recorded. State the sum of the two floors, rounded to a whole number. 419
